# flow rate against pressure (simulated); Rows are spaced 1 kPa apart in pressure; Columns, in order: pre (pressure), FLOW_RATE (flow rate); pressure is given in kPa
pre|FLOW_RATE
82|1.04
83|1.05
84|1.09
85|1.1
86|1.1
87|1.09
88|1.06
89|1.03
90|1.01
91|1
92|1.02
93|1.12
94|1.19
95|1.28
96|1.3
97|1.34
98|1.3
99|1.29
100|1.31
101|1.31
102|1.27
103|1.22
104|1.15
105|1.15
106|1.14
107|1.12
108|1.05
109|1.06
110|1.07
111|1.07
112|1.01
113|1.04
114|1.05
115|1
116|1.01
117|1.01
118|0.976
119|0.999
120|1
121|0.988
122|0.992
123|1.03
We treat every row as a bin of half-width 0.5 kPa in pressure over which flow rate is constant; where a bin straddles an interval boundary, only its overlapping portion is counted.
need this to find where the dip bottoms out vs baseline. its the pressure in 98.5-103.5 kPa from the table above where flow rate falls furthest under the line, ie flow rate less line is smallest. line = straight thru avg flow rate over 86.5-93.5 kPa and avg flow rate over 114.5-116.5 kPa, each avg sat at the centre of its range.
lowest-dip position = 103 kPa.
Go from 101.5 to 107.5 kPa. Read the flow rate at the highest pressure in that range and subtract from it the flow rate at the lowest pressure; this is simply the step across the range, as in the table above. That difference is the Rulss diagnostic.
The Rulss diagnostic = -0.15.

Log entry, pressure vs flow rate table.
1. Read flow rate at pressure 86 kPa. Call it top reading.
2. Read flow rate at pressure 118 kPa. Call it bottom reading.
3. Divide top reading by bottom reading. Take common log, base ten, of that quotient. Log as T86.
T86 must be 0.05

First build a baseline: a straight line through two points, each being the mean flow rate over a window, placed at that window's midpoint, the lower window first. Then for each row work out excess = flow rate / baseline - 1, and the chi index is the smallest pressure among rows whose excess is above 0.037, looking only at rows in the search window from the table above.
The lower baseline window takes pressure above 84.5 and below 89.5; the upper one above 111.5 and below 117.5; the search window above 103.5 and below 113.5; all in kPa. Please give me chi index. 104 kPa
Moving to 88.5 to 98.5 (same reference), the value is 93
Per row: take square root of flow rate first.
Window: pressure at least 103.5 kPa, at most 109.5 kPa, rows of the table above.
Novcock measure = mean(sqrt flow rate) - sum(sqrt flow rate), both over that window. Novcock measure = -5.3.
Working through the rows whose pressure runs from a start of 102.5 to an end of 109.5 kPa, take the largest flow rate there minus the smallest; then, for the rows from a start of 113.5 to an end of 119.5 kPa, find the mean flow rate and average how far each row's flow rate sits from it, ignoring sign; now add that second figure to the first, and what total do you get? 0.19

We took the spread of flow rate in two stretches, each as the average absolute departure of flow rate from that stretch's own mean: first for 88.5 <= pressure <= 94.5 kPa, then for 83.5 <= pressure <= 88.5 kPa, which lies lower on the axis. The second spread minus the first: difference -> -0.051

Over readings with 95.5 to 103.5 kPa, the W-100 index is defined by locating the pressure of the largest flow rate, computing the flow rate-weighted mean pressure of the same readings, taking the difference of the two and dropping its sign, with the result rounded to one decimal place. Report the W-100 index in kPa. 2.5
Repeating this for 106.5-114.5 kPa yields 3.5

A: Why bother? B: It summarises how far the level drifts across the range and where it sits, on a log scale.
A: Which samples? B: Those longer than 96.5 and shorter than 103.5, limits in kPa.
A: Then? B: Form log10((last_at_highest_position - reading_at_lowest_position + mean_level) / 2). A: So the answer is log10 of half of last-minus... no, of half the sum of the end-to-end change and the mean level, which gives -0.232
